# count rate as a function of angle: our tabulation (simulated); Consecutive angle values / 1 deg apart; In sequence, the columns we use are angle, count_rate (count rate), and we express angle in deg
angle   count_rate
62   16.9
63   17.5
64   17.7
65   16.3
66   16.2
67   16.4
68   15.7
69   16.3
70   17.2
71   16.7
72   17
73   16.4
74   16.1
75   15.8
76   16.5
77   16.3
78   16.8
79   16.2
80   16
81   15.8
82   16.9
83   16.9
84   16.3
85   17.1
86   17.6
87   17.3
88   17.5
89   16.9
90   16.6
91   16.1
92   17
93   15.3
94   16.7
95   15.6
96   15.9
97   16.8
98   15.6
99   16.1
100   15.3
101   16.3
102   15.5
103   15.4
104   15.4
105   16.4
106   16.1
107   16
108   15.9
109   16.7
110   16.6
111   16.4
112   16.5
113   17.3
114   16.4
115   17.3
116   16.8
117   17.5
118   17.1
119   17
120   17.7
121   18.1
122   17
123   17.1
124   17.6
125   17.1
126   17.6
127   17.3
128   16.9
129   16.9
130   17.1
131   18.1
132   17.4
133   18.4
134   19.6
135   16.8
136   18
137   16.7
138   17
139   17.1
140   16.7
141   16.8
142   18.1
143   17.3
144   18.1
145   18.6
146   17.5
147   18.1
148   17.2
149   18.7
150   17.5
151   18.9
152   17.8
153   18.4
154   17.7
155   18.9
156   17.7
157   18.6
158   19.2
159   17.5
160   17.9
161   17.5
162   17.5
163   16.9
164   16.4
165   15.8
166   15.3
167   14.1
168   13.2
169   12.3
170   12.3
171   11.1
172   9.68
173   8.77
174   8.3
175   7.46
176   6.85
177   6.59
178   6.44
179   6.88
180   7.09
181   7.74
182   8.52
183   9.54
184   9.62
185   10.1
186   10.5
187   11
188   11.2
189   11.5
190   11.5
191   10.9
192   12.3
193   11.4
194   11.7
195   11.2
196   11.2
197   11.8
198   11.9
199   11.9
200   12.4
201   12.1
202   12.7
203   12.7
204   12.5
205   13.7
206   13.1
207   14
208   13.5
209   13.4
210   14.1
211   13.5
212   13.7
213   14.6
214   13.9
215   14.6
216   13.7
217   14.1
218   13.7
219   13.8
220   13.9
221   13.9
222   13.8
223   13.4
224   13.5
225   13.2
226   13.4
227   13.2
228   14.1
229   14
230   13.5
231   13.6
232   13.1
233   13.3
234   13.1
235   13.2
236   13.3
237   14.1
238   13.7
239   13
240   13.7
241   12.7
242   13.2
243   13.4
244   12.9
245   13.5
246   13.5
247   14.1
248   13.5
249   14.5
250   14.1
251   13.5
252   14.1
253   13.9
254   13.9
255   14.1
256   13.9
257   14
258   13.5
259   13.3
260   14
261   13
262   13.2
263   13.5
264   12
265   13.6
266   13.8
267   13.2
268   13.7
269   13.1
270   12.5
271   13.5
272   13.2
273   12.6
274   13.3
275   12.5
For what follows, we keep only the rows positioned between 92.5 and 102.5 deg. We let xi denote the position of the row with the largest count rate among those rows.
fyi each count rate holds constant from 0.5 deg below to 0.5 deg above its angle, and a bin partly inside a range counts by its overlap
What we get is 97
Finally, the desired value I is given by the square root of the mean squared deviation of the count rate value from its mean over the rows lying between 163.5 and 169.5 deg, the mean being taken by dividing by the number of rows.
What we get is 1.45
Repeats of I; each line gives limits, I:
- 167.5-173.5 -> 1.56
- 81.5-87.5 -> 0.40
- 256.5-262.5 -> 0.38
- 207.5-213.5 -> 0.42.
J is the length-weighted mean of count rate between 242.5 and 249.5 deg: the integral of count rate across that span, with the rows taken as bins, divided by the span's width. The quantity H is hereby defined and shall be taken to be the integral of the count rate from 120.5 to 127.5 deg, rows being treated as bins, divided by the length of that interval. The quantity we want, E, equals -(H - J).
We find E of -4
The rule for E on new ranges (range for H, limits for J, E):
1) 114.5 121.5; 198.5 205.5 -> -5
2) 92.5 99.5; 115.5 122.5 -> 1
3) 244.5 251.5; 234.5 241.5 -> 0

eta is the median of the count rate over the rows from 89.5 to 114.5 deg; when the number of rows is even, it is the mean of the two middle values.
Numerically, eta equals 16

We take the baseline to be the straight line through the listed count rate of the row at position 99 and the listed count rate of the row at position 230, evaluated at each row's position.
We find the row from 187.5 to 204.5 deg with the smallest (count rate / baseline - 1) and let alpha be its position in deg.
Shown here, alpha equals 191 deg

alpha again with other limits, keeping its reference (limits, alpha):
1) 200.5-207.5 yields 201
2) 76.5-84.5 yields 81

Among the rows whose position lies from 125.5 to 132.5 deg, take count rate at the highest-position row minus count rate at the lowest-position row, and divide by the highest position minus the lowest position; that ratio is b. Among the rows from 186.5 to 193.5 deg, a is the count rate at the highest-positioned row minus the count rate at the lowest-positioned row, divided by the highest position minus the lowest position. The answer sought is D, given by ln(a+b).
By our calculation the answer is -3.4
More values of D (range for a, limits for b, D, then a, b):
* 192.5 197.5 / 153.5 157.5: -0.9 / 0.10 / 0.3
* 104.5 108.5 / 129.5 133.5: -1.3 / -0.17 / 0.4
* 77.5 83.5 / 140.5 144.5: -0.8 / 0.02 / 0.4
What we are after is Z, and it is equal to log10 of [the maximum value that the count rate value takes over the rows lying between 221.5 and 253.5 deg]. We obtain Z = 1.16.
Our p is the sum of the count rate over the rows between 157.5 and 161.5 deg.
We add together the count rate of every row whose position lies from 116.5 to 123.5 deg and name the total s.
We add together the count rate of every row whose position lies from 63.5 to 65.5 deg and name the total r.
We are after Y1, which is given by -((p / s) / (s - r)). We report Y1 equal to -0.01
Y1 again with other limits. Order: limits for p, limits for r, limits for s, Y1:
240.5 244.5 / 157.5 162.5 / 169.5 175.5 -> 0.03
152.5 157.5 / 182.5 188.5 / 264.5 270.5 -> -0.06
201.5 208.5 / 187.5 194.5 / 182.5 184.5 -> 0.08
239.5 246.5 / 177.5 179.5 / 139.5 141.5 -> -0.14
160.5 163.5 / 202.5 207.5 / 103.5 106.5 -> 0.06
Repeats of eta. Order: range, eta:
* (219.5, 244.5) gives 13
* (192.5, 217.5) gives 13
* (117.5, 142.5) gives 17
